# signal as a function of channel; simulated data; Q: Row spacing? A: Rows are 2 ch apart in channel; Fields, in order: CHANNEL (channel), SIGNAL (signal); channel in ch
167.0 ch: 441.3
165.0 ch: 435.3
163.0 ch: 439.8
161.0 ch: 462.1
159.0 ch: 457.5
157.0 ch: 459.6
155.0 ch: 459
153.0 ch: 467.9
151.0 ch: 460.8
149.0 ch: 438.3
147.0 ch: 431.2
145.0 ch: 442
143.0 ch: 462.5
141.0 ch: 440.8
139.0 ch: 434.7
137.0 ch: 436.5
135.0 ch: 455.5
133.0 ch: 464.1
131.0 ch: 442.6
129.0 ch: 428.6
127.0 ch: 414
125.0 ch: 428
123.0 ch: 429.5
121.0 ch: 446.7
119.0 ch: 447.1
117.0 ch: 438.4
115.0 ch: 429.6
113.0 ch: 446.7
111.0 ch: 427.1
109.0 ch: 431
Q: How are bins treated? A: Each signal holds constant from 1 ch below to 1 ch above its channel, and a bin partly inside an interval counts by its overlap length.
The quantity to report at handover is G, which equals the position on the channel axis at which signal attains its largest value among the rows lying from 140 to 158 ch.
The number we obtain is 153.0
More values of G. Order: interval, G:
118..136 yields 133.0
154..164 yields 161.0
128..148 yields 133.0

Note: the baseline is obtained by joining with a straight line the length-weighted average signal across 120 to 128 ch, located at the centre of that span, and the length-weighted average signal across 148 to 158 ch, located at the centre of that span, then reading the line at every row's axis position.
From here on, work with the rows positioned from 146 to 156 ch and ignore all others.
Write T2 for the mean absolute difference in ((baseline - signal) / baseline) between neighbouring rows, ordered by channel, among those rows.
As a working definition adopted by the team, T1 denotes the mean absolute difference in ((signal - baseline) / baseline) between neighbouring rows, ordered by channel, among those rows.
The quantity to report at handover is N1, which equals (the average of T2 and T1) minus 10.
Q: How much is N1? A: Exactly -9.98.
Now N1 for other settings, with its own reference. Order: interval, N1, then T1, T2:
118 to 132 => -9.97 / 0.025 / 0.025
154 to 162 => -9.99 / 0.006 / 0.006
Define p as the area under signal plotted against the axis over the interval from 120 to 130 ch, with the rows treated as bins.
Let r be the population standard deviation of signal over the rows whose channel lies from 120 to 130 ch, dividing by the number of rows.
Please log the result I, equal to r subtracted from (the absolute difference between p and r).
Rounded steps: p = 4294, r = 10.4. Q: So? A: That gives 4273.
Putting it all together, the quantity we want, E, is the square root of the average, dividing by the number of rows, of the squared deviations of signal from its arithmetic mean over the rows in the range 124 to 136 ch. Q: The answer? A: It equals 17.2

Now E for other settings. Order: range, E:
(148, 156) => 11.0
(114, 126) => 8.1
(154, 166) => 10.5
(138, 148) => 10.9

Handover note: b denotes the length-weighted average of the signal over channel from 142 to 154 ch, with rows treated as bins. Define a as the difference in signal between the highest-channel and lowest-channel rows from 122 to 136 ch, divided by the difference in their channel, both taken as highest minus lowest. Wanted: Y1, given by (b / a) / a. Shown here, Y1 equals 96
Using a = 2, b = 450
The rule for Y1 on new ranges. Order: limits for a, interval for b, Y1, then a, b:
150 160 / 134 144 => 2621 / 0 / 446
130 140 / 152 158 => 474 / -1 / 462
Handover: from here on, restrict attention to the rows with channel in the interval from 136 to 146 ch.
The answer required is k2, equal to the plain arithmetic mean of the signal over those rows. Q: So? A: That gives 443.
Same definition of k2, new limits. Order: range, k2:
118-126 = 438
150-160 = 461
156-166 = 451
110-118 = 435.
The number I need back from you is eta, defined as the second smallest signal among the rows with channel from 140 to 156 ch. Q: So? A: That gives 438.3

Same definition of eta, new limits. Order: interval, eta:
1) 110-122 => 429.6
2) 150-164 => 457.5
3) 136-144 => 436.5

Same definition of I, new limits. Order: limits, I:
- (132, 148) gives 7110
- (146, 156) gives 4486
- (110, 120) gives 4361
